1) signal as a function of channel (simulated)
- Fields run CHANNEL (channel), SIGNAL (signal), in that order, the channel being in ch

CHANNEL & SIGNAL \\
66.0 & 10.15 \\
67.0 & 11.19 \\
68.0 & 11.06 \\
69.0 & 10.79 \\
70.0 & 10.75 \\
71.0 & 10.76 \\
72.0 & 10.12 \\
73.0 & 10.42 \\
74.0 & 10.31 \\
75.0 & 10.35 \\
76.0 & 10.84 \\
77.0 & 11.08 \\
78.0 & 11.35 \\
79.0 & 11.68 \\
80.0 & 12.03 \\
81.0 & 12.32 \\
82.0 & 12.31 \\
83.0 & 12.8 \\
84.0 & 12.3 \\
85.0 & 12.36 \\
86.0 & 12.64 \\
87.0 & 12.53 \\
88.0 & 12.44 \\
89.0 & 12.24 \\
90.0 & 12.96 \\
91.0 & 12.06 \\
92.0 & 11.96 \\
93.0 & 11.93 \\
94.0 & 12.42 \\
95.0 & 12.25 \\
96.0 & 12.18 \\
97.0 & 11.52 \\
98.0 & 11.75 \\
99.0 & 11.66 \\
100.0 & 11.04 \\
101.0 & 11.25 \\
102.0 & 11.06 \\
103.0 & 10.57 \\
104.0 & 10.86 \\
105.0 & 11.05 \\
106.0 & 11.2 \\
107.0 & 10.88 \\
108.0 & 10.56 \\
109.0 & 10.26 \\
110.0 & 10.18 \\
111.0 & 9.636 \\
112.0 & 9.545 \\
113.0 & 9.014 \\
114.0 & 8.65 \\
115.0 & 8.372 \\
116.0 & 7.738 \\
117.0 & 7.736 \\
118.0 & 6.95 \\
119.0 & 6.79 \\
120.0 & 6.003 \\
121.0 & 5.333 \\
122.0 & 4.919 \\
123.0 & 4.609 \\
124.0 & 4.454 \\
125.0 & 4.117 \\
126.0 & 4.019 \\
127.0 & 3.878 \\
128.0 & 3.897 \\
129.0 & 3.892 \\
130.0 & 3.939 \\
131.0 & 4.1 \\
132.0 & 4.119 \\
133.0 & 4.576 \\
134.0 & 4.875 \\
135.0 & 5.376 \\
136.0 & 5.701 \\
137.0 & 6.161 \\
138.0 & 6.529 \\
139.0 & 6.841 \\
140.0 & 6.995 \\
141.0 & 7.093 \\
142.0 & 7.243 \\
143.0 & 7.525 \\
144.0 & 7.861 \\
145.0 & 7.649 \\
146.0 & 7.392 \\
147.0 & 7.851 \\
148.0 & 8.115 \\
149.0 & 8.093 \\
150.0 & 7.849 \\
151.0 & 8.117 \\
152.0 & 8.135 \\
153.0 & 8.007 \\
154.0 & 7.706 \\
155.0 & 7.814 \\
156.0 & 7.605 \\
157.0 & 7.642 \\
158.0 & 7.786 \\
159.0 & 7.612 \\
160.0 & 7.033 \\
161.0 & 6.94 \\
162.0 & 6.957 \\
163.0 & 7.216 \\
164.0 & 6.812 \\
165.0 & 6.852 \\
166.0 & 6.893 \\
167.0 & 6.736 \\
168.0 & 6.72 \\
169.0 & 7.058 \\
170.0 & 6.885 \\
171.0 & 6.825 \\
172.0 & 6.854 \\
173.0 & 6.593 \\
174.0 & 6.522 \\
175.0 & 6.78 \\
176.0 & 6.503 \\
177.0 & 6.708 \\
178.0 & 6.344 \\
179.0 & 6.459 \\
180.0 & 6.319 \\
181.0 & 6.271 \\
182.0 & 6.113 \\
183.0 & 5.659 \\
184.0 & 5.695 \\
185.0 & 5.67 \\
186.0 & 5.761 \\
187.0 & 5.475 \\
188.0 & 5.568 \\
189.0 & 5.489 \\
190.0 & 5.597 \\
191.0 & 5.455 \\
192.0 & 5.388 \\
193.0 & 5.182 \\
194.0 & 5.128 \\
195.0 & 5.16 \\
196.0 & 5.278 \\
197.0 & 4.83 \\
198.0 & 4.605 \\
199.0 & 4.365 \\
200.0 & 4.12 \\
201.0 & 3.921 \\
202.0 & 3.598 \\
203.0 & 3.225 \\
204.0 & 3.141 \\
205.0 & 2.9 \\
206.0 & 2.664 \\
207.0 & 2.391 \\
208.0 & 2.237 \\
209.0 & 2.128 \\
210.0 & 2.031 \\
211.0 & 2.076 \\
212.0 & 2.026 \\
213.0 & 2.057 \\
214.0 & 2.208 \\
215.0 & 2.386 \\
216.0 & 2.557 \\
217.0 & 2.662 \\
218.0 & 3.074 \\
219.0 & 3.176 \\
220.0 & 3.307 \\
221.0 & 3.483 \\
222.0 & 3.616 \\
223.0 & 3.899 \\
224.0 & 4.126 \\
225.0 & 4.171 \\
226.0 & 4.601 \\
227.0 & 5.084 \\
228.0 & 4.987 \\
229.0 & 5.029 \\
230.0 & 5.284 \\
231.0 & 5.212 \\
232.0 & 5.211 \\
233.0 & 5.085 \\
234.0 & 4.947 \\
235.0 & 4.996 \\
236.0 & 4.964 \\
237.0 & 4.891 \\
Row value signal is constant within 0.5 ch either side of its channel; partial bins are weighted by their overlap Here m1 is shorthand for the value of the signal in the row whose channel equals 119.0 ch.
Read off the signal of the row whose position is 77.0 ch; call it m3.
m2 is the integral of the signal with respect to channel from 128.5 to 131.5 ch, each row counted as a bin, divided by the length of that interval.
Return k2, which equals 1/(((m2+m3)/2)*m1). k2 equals 0.020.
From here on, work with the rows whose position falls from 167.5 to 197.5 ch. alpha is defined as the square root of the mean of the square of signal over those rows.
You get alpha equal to 6.0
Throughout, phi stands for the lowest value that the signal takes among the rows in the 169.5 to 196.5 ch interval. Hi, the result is 5.128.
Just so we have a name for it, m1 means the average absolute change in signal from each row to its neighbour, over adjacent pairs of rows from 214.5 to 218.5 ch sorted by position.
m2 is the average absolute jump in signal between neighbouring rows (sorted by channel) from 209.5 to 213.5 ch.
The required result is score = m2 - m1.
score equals -0.2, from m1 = 0.23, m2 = 0.04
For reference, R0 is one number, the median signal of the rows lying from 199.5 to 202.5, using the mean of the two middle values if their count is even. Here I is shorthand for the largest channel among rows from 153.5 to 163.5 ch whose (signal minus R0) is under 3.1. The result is 162.0 ch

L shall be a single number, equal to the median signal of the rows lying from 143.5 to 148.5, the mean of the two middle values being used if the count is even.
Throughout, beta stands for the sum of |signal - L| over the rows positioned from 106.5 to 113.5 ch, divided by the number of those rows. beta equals 2.2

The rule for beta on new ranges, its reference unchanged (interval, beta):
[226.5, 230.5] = 2.8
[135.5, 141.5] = 1.3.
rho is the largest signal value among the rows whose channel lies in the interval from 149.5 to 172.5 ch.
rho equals 8.135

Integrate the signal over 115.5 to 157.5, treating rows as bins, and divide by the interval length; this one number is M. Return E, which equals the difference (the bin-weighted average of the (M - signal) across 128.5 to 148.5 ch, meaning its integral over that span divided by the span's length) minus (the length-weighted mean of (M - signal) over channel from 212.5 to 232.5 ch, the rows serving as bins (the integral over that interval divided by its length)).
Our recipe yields -2.4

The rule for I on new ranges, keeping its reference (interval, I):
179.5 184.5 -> 184.0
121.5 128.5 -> 128.0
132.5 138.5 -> 138.0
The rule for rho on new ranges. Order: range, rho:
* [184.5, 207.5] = 5.761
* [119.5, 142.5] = 7.243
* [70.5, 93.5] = 12.96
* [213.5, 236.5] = 5.284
